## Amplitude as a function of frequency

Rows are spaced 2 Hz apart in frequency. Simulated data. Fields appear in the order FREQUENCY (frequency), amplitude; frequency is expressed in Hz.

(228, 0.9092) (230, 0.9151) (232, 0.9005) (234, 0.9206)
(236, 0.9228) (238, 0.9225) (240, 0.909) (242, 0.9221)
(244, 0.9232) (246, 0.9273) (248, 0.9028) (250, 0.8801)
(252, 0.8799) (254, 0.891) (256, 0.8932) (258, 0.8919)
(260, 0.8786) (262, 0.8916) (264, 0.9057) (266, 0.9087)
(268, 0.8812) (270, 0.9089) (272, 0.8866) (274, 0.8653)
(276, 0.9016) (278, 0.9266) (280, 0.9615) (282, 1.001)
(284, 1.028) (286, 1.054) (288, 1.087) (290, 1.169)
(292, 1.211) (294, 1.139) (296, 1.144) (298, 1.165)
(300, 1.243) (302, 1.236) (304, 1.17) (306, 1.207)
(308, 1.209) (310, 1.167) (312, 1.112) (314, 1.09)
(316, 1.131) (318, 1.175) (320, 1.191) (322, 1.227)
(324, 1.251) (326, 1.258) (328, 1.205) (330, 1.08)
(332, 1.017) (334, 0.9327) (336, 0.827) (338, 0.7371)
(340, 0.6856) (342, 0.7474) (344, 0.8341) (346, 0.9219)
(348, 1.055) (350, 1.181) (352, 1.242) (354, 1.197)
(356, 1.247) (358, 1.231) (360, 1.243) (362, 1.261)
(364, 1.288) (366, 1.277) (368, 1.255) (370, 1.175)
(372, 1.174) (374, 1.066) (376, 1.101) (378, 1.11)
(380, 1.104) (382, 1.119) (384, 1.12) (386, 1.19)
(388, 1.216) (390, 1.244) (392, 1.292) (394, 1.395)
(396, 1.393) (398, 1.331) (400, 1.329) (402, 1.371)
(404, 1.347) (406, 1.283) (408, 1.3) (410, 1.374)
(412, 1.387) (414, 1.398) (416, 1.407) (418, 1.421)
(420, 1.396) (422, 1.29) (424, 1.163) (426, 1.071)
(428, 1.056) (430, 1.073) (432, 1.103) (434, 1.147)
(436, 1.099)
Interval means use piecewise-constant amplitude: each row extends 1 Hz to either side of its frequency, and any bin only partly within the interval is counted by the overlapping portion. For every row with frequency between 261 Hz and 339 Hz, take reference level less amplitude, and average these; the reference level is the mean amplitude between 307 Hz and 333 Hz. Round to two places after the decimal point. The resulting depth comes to 0.10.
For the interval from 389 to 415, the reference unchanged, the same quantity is -0.18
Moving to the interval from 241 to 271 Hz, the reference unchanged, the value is 0.26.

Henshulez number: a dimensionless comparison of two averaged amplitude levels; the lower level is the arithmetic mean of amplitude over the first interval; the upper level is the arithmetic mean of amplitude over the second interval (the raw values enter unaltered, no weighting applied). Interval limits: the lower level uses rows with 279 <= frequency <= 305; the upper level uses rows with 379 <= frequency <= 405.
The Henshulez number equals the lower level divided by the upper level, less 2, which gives -1.11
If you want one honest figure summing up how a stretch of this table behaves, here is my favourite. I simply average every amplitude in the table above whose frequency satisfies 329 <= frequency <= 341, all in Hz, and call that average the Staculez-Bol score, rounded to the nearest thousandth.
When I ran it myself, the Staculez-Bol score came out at 0.880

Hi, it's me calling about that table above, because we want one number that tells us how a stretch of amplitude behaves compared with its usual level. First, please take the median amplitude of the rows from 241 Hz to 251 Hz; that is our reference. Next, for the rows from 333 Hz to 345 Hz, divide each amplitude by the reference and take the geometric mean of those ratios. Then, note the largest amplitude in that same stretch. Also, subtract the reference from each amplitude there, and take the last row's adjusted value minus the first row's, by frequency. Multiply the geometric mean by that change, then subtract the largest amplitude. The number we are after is -1.02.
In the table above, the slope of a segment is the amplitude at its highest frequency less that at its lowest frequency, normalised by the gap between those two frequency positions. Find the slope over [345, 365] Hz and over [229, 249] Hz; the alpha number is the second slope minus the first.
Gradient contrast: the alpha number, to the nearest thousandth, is -0.021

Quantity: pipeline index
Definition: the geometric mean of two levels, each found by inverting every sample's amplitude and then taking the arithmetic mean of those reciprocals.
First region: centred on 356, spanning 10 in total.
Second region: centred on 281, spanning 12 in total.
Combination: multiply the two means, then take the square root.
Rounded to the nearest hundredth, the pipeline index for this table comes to 0.91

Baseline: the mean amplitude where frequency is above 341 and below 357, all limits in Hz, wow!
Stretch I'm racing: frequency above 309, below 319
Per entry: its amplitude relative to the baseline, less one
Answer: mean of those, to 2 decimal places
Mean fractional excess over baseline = 0.08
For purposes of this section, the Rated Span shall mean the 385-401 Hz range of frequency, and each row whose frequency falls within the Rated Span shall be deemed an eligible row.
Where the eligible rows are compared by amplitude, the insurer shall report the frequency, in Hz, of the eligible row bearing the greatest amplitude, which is 394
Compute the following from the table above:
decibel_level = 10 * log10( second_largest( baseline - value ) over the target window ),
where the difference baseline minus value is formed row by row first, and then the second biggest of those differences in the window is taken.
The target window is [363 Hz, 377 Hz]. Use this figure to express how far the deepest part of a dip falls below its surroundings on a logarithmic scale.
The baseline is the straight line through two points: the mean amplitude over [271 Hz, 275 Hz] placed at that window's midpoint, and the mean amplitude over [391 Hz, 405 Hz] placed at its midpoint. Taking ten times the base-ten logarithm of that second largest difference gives -7.8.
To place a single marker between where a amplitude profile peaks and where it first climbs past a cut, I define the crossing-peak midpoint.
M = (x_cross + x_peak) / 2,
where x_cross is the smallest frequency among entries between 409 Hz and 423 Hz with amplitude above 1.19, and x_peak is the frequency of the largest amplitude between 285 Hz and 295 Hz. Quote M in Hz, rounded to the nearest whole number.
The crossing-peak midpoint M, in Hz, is 351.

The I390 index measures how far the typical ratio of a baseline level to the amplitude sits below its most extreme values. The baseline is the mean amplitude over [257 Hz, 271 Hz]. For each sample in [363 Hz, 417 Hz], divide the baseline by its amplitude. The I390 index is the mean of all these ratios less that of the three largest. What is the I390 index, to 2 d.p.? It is -0.11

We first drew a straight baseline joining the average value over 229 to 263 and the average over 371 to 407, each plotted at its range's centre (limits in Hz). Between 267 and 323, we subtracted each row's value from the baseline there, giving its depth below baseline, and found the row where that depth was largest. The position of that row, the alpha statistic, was 274 Hz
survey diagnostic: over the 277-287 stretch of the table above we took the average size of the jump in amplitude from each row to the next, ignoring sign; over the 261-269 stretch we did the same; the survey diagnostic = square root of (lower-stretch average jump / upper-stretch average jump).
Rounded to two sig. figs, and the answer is 0.68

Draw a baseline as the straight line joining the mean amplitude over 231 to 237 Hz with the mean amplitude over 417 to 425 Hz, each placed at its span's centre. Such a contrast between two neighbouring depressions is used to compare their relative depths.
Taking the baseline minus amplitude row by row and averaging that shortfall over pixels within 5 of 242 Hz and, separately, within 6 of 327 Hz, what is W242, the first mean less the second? 0.07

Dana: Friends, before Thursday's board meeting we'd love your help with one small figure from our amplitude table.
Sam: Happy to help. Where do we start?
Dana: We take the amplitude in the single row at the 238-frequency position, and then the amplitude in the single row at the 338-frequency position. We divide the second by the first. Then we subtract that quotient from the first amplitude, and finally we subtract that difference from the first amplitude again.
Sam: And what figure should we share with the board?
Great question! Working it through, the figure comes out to 0.80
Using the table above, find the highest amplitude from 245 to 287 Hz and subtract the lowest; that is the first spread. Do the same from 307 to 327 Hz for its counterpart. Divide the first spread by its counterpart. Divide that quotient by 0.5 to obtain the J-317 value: 2.2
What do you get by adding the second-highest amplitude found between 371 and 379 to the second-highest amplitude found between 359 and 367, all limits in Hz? 2.4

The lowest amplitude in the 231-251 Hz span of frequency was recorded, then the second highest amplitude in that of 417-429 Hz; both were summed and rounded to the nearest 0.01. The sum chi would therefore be 2.28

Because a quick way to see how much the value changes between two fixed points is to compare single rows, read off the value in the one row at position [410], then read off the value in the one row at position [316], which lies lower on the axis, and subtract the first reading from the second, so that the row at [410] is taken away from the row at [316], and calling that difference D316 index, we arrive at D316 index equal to -0.24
